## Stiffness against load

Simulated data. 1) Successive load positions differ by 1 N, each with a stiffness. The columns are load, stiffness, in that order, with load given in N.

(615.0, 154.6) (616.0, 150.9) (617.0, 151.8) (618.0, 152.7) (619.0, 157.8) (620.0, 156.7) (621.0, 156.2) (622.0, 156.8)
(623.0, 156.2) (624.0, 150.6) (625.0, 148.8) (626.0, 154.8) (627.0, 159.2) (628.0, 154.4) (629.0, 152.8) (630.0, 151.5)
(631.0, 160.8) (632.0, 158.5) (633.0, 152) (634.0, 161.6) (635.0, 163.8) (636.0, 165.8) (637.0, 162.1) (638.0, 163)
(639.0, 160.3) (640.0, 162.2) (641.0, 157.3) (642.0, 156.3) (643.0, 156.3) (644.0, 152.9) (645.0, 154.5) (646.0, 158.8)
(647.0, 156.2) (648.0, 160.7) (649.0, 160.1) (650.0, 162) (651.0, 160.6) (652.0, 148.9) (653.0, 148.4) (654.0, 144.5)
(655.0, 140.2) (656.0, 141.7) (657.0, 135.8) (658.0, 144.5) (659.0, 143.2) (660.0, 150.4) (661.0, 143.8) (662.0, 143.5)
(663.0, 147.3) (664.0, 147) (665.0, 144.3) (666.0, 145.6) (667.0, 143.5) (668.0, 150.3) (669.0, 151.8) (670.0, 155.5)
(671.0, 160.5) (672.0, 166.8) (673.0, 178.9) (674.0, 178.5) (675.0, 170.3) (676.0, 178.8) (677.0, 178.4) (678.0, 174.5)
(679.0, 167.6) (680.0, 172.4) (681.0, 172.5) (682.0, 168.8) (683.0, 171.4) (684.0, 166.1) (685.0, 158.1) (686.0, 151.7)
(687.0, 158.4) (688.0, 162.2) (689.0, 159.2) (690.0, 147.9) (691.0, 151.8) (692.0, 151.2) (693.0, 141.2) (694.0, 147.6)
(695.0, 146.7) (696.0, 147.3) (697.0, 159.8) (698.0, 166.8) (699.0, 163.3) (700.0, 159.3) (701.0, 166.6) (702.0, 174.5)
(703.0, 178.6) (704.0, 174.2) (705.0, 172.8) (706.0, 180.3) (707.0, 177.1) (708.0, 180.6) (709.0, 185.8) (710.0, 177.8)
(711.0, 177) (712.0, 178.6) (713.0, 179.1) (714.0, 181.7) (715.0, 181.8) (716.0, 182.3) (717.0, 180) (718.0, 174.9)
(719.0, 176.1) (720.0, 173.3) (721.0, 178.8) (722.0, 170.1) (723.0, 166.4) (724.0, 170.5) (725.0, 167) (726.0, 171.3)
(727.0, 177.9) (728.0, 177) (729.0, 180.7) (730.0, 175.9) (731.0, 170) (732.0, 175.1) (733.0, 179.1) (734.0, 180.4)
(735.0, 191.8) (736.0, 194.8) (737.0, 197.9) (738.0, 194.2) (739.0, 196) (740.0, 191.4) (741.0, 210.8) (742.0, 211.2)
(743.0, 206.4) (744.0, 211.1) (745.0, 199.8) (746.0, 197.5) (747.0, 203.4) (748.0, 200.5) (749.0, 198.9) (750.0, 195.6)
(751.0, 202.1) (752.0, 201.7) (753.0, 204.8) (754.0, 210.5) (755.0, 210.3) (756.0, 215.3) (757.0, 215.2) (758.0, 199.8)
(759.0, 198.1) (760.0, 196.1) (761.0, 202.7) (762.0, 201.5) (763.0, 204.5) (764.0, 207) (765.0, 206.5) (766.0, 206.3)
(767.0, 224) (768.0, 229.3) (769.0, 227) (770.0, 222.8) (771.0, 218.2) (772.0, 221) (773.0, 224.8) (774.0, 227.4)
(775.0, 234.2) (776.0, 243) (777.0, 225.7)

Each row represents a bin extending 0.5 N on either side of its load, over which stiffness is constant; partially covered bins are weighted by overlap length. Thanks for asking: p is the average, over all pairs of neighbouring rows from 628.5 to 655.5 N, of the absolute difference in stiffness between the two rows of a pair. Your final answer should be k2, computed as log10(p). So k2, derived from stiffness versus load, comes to 0.534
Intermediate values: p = 3.42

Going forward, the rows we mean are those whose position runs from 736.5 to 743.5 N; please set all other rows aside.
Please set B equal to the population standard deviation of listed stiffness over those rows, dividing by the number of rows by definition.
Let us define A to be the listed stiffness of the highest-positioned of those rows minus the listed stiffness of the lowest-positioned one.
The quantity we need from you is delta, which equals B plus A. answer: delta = 16.1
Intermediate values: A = 8.5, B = 7.6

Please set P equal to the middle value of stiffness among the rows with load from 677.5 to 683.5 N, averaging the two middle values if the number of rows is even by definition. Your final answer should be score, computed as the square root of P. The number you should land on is 13.1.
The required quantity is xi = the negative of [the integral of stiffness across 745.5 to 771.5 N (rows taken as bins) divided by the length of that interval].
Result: -208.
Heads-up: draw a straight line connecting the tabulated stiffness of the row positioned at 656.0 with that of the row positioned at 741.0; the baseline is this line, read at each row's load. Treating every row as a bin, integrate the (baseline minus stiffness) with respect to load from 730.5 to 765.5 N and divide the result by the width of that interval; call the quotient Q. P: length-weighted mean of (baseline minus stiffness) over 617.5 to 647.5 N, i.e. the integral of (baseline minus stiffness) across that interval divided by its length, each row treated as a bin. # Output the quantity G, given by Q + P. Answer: -17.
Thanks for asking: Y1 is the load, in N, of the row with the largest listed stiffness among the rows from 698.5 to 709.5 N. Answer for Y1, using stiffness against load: 709.0 N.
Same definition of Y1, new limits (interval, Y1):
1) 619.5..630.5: 627.0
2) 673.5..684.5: 676.0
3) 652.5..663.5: 660.0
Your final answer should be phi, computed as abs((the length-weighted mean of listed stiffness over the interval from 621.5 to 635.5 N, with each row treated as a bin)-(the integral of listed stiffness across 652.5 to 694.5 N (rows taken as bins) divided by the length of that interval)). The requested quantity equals 0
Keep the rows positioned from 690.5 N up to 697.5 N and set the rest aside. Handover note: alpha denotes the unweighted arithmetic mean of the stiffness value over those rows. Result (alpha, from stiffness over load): 149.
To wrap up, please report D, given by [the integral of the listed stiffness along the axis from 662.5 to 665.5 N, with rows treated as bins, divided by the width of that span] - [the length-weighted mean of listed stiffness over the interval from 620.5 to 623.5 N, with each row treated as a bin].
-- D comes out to -10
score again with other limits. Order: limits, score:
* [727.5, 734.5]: 13.3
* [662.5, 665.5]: 12.1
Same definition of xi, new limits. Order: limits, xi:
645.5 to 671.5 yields -150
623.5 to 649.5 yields -158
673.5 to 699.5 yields -162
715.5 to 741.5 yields -181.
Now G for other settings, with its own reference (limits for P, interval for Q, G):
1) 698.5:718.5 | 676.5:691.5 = 8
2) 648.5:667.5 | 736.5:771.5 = 11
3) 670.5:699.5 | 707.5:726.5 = 17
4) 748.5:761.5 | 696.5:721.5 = 28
